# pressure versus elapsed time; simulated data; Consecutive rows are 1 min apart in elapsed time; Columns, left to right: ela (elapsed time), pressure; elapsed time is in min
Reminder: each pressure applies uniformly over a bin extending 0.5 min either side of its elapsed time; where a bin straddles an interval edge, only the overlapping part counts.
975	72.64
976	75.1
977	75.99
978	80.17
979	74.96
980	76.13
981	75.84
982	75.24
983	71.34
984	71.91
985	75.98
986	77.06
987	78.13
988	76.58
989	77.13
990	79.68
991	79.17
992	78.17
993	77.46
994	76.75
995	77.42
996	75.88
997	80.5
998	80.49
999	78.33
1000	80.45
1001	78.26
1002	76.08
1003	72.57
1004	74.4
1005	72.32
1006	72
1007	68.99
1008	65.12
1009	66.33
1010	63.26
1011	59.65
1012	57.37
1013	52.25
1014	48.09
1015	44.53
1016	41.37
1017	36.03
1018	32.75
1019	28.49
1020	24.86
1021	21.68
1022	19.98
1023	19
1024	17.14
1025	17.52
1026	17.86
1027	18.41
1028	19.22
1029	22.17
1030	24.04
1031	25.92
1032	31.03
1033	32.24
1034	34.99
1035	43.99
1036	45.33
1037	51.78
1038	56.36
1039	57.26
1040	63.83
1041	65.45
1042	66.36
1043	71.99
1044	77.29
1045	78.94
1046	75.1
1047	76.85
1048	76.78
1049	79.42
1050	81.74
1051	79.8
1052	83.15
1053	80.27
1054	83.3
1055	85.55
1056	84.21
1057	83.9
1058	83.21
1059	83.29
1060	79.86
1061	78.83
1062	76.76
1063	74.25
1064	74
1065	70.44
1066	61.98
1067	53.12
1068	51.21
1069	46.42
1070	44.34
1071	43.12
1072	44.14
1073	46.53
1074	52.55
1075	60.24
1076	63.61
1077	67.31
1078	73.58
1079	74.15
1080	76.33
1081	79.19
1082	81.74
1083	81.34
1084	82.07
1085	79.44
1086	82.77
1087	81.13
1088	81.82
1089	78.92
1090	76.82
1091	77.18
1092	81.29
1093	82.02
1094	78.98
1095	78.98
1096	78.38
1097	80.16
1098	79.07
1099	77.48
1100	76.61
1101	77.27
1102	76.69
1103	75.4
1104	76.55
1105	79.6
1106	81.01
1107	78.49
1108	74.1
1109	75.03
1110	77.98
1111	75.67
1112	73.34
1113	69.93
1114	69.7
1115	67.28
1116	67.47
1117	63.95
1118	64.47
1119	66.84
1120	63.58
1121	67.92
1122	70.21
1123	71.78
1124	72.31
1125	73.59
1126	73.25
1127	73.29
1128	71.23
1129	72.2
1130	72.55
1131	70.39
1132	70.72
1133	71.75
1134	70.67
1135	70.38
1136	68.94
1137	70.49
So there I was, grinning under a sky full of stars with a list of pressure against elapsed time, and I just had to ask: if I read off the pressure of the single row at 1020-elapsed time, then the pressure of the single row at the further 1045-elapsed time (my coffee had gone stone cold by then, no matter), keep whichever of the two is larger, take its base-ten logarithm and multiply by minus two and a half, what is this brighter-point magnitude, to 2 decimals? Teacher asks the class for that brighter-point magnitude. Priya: -4.74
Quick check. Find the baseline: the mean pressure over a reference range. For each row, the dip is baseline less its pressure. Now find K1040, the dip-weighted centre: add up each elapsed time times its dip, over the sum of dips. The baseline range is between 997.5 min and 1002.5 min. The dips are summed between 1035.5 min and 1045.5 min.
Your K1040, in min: 1038.6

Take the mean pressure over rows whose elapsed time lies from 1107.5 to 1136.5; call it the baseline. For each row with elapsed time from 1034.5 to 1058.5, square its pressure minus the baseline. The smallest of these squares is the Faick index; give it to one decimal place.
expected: 1.6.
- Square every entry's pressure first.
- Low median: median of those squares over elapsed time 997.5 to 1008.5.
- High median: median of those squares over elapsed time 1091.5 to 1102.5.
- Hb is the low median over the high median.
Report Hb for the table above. 0.9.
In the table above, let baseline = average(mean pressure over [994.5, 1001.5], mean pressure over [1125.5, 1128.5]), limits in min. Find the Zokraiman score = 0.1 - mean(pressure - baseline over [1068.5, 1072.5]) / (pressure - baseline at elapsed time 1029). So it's -0.5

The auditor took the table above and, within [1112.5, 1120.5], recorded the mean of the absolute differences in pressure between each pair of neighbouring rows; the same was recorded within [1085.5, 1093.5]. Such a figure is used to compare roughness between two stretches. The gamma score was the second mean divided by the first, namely 1.0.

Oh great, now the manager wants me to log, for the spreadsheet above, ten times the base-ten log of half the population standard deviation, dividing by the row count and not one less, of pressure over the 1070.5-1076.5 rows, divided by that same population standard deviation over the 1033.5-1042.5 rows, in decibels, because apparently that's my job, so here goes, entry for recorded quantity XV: -4.1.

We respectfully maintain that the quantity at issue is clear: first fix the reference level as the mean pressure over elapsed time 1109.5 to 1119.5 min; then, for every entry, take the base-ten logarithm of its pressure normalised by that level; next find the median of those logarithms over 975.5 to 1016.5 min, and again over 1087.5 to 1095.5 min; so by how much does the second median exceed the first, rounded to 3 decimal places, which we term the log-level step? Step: 0.017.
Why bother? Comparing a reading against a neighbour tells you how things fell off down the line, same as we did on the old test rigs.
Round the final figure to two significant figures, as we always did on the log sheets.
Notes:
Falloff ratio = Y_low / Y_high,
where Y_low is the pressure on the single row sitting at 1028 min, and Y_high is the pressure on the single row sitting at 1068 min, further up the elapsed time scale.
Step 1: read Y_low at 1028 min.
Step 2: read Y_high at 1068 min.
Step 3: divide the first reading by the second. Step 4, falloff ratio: 0.38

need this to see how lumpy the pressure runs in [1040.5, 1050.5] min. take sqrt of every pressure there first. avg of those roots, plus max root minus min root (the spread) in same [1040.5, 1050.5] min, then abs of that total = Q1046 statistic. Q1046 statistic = 9.61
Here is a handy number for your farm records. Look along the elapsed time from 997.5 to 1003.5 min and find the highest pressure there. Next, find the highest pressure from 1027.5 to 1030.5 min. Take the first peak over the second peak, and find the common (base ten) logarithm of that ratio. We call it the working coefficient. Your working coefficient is 0.5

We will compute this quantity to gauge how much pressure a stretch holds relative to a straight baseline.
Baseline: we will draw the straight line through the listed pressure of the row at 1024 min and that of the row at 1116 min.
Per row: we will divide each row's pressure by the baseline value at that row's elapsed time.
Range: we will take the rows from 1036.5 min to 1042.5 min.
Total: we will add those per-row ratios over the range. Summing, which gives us 14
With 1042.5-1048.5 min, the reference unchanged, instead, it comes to 16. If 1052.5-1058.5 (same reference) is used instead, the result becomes 15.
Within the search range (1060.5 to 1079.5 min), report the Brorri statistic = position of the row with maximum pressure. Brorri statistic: 1061 min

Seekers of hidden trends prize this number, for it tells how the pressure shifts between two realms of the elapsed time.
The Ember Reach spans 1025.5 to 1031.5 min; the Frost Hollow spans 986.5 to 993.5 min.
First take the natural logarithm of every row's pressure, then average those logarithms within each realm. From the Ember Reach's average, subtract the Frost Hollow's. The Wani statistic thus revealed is -1.3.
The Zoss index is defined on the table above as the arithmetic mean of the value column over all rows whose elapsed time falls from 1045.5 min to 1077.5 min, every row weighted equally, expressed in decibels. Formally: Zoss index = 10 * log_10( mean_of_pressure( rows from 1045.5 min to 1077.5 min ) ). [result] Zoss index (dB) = 18.4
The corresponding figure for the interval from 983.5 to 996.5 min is 18.9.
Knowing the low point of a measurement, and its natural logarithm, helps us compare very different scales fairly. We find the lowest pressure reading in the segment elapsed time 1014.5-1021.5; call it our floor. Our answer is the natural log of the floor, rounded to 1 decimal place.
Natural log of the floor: 3.1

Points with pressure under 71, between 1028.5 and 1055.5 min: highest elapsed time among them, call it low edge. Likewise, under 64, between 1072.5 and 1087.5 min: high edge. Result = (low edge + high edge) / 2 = 1059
